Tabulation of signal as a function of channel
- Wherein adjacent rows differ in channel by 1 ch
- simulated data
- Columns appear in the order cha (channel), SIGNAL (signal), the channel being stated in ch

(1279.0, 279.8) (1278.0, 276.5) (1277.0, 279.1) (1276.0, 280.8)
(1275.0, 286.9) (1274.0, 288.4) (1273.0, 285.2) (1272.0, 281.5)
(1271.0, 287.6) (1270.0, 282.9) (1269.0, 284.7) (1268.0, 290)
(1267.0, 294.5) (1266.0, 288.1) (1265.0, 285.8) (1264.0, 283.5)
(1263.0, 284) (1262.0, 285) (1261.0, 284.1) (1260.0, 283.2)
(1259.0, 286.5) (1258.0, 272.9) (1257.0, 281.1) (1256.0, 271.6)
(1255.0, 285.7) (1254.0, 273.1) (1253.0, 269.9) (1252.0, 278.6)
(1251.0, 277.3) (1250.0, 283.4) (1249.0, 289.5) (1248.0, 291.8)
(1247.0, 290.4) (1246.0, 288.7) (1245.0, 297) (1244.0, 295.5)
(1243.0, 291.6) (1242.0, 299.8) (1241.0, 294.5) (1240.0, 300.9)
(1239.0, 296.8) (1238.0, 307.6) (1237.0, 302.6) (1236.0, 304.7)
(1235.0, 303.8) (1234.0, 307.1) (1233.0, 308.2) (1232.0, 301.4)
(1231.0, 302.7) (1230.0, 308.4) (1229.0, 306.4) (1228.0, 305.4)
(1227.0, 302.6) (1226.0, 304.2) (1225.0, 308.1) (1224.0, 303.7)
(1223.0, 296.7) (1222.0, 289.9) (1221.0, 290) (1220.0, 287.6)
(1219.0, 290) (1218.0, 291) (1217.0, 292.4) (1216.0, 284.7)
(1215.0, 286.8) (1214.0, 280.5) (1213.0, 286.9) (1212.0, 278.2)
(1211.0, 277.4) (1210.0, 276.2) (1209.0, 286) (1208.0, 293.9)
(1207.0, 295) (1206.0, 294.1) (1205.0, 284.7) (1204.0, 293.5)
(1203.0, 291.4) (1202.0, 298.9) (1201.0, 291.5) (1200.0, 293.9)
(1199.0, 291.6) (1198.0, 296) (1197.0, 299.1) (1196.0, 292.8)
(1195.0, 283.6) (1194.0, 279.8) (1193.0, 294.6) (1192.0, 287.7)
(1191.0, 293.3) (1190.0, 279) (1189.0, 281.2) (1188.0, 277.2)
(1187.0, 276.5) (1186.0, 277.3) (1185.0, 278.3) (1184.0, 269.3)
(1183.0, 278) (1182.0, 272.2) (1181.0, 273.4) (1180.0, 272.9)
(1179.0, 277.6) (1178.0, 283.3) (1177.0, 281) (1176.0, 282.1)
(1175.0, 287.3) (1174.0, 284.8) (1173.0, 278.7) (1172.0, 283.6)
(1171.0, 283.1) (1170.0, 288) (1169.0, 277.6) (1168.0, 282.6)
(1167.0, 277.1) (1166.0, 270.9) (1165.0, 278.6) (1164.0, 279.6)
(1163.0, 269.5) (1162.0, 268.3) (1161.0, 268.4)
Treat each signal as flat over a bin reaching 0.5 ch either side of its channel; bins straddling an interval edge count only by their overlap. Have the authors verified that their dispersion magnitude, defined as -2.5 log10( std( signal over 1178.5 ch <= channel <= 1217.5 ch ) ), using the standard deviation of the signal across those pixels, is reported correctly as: -2.3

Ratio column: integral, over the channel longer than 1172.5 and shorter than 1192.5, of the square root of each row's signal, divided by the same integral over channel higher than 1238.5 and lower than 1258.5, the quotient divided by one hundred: 0.0099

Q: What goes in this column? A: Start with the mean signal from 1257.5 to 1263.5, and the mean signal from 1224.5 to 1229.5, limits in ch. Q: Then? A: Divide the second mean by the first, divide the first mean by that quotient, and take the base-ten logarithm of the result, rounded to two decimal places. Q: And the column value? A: 2.42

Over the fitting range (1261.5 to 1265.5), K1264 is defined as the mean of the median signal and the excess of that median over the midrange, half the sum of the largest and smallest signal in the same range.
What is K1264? 142.2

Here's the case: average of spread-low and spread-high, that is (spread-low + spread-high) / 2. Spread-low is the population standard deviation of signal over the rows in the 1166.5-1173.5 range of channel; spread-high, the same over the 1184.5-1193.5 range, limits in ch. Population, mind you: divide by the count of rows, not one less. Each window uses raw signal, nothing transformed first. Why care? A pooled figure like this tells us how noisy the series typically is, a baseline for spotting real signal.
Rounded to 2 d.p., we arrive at 5.20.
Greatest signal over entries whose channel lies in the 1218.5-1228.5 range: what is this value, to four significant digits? 308.1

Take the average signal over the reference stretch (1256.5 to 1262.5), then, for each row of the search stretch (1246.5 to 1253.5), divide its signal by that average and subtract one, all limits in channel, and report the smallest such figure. -0.04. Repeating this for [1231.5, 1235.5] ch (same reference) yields 0.07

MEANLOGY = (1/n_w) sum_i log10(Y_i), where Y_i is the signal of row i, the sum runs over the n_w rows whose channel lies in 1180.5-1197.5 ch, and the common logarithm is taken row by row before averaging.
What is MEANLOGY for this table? 2.450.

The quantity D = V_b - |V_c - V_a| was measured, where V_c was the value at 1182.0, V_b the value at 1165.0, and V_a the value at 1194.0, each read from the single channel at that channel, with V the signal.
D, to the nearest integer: 271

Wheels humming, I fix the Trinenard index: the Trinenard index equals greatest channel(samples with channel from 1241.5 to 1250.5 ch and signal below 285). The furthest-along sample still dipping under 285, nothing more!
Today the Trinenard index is 1250.0 ch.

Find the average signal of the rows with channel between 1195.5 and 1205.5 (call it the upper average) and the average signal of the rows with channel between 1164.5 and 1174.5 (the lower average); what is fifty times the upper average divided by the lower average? 52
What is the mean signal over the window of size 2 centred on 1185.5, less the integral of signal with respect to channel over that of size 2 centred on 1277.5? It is -278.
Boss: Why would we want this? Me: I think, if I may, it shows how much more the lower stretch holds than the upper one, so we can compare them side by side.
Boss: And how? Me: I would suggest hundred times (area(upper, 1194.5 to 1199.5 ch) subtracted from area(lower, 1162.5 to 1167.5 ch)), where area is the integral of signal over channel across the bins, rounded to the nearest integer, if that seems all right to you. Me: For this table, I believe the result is -8740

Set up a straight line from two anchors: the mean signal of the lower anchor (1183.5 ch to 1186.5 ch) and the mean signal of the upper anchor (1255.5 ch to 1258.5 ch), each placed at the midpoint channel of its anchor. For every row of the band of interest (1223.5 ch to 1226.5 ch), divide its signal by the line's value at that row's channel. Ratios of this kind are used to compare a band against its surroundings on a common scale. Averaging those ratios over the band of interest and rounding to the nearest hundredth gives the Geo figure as 1.11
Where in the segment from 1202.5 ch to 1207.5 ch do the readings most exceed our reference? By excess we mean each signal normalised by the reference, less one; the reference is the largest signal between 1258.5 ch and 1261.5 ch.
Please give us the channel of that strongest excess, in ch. 1207.0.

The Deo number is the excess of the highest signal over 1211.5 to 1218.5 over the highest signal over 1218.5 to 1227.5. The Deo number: -16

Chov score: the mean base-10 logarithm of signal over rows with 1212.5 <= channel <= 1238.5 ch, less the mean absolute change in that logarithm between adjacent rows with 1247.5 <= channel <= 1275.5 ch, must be 2.467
